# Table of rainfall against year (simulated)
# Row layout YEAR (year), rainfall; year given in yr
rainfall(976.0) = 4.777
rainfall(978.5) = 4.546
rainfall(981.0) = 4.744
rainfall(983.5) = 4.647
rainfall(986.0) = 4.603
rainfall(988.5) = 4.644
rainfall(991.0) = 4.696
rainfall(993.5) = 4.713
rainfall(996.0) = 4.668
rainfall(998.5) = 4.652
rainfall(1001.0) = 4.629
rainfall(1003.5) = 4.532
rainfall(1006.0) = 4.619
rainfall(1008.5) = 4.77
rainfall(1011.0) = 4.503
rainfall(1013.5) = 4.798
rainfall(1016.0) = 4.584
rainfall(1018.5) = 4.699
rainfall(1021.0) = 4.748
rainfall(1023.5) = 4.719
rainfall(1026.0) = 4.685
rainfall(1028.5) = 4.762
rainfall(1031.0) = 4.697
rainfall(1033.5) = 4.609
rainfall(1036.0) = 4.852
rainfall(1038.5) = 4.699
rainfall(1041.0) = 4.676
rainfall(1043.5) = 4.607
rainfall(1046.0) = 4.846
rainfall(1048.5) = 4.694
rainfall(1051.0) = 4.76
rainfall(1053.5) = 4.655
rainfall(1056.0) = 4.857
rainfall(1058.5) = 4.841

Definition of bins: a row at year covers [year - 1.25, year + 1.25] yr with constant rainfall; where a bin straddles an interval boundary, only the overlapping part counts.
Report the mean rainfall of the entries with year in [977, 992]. 4.65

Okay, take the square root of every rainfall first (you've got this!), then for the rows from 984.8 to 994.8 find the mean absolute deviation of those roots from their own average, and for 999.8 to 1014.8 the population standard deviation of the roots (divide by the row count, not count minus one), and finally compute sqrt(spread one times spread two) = 0.015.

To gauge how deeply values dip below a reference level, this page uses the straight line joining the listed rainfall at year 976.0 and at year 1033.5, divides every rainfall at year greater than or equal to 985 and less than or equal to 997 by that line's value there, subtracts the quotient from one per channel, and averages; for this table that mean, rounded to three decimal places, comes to 0.014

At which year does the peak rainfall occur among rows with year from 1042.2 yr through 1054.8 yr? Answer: 1046.0 yr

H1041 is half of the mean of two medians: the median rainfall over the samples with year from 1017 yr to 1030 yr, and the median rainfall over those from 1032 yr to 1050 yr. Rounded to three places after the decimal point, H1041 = 2.353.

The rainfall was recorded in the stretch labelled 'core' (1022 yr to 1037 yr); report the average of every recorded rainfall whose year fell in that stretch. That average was 4.72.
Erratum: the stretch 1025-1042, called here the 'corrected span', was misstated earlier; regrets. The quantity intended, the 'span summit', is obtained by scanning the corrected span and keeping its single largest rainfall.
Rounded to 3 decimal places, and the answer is 4.852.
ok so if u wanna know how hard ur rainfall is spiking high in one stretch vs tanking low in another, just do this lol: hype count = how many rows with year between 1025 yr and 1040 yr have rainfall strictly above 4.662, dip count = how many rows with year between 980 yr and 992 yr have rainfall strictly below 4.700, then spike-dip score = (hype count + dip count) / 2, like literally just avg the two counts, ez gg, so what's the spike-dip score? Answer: 4.50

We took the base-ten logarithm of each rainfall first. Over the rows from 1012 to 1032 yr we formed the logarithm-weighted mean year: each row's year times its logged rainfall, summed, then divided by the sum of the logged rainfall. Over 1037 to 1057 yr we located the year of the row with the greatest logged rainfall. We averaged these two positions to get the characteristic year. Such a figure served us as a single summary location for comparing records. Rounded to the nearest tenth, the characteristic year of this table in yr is 1039.1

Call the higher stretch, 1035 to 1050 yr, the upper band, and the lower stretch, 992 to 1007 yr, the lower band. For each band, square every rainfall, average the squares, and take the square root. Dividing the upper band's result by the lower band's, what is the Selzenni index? 1.020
